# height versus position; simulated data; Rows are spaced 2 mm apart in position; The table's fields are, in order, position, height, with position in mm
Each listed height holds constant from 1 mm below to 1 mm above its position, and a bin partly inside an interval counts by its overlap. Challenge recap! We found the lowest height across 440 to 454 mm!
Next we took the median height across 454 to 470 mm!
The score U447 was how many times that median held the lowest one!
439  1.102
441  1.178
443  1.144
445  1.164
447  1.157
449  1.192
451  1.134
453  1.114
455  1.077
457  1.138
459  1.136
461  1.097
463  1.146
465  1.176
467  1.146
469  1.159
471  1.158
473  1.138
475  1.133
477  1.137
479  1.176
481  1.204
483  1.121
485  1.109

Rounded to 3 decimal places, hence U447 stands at 1.025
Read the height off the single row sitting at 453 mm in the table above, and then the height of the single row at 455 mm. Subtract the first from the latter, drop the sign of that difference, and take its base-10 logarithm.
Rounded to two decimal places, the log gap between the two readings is -1.43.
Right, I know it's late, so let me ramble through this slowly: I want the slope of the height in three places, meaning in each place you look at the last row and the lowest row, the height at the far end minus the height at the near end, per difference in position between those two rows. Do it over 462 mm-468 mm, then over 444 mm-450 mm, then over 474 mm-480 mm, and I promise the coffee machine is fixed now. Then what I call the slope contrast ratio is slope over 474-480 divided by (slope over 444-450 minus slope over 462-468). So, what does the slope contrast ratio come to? 1.5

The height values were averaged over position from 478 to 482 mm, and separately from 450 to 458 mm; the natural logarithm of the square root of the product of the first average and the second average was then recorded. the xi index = 0.142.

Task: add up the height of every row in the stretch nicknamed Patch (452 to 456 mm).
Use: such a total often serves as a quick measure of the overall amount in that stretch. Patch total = 2.19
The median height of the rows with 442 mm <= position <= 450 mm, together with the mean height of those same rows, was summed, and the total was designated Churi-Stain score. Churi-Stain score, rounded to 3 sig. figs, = 2.32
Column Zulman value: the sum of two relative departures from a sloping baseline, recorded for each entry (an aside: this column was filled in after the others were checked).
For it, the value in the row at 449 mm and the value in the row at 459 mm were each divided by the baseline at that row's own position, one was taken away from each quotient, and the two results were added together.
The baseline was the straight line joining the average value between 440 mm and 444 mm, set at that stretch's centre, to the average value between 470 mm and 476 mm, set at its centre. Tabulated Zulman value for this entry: 0.017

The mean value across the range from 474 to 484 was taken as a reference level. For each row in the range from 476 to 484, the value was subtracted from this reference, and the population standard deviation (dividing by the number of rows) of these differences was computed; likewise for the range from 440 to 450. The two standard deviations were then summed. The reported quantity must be 0.049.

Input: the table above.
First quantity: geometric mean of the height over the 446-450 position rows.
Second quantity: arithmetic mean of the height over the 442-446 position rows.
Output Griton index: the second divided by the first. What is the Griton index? 0.98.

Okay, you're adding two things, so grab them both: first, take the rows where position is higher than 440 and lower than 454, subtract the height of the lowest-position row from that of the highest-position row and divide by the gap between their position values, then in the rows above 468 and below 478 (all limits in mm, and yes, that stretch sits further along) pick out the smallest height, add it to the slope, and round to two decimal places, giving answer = 1.13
